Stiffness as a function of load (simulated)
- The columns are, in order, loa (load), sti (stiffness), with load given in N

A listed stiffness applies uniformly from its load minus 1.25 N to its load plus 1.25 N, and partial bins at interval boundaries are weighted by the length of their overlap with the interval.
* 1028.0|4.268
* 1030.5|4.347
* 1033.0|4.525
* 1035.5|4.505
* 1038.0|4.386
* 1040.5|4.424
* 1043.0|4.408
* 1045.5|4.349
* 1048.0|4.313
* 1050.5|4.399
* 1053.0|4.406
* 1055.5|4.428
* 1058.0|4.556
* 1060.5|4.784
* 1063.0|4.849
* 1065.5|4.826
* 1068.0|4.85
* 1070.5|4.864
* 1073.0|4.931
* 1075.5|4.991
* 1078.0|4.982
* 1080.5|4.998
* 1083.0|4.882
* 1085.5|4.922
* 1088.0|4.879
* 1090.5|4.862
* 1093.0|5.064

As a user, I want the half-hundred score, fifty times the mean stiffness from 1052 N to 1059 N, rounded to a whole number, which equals 223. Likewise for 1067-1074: 244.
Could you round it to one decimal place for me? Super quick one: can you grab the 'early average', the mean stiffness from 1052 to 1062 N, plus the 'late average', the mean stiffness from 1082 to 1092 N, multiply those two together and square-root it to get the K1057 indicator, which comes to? 4.7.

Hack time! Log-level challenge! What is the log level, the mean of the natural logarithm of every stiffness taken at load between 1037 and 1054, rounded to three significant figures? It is 1.48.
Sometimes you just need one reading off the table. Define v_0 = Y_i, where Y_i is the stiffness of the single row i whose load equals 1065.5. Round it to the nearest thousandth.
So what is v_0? 4.826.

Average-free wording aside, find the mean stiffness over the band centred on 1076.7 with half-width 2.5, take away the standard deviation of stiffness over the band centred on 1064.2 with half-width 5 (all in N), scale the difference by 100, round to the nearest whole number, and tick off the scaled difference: 496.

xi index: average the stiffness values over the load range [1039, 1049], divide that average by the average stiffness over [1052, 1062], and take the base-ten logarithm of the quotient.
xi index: -0.017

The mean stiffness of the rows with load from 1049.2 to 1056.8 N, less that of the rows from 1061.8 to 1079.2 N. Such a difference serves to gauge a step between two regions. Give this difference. -0.49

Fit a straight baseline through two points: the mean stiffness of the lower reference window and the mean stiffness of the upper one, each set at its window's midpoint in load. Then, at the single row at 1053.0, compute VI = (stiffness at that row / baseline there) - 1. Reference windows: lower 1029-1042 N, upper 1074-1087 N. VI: -0.050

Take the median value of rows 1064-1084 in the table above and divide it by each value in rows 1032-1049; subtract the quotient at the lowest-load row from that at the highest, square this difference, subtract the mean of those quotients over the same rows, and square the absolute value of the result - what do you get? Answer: 1.23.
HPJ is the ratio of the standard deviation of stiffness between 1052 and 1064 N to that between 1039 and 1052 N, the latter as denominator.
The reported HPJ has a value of 4.40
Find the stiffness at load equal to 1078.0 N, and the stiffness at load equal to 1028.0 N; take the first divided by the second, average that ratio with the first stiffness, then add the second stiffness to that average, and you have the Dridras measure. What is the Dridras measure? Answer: 7.34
